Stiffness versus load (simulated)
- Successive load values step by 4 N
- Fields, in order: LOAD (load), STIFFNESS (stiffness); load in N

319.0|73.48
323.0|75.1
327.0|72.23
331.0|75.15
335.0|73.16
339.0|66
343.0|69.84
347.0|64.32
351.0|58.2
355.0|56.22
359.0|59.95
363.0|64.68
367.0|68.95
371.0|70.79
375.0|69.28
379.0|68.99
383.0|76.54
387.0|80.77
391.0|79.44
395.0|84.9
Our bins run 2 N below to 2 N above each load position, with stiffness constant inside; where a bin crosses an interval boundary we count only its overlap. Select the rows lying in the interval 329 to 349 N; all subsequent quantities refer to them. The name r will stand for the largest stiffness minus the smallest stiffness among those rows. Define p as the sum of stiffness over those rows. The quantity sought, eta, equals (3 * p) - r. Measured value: 1035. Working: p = 348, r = 11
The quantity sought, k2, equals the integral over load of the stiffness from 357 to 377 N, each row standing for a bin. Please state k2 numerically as 1335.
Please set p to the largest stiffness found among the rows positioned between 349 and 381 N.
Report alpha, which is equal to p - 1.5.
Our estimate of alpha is 69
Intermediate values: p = 70.79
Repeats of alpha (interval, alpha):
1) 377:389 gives 79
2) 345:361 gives 63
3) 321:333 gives 74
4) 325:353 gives 74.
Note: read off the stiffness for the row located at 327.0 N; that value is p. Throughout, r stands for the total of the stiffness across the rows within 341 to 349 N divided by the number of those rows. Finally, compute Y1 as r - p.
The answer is -5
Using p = 72.23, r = 67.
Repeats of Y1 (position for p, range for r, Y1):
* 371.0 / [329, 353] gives -3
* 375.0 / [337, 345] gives -1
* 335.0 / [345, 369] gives -11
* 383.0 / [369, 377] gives -7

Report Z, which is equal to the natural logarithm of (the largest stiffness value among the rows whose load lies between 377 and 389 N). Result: 4.39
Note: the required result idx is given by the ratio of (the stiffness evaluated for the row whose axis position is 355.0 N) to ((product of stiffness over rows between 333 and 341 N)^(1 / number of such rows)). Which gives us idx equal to 0.81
